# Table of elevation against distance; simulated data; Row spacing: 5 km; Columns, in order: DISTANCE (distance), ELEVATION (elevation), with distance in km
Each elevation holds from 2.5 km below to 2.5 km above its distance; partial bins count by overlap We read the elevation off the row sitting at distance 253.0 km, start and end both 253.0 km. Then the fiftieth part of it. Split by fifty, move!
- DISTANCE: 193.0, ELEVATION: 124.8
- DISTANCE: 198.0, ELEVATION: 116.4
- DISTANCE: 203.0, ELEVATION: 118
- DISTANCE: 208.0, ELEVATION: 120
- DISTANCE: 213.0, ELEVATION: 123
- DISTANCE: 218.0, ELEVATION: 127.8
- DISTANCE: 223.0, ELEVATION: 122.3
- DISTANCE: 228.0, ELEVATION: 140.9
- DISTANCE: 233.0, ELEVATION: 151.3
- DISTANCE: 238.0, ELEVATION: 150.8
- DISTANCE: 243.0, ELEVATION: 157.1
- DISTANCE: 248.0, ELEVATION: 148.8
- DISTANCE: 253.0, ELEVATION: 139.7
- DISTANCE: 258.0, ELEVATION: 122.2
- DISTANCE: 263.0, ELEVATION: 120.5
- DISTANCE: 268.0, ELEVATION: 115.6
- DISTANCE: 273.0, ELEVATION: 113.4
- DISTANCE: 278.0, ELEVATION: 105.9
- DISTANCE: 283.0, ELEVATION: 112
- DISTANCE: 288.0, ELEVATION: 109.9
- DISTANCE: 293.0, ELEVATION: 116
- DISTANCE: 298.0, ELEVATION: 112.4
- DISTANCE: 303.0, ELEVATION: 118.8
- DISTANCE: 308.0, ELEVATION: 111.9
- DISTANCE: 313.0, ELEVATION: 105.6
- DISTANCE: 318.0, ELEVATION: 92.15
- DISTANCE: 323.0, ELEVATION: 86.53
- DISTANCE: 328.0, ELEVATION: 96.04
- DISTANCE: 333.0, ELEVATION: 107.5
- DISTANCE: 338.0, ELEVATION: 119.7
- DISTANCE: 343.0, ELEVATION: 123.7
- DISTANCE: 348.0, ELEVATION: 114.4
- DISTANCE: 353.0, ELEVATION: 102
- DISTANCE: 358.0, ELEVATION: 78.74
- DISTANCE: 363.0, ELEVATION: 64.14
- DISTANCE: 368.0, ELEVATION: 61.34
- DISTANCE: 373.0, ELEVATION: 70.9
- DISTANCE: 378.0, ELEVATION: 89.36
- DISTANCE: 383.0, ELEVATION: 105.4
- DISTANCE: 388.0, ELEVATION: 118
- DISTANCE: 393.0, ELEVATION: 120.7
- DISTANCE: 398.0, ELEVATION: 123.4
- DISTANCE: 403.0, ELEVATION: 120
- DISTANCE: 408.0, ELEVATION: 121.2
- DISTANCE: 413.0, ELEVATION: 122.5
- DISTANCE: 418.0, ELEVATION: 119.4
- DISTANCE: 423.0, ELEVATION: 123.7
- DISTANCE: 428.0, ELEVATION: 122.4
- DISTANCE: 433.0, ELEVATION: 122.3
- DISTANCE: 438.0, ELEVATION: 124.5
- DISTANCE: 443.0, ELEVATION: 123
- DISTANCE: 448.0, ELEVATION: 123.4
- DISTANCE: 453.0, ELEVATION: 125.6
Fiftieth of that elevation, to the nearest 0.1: 2.8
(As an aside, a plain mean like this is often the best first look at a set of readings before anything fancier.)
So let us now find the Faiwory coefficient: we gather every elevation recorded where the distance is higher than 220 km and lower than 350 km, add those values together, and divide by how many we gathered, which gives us 120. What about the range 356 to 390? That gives 84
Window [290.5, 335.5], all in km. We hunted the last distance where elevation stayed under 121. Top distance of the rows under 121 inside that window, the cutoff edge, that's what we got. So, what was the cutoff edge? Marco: 333.0 km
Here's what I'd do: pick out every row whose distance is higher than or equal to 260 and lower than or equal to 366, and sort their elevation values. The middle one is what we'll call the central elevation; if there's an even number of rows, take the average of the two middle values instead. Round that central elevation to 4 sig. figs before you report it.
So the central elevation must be 111.9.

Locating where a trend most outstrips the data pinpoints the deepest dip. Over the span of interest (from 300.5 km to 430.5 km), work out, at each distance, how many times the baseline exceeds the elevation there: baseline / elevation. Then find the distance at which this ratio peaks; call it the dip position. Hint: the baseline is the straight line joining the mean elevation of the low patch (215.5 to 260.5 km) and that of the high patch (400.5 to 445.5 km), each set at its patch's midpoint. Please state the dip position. 368.0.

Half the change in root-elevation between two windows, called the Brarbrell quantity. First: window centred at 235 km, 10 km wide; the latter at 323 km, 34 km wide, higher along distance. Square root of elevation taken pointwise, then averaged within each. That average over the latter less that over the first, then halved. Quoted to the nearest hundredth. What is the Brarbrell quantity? -1.08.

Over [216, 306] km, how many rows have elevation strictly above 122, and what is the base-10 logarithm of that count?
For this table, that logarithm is 1.0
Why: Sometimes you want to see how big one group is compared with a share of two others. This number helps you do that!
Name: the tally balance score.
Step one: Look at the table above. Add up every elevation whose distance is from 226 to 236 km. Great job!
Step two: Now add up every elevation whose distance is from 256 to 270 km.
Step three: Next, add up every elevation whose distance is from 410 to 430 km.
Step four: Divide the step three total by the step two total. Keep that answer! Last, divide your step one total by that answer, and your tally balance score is 215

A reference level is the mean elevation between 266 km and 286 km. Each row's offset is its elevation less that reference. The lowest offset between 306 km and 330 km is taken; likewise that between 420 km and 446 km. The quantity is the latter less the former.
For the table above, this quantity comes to 36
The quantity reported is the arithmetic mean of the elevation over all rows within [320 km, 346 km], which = 107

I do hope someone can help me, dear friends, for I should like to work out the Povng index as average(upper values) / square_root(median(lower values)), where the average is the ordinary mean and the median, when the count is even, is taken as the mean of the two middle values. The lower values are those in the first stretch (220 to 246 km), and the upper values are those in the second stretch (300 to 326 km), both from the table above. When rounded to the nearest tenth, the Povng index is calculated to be 8.4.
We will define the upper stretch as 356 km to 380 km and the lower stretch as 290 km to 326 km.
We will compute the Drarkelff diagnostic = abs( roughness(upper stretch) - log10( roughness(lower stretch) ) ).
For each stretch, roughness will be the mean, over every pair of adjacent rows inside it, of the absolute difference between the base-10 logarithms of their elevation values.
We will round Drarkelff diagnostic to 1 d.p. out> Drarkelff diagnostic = 1.6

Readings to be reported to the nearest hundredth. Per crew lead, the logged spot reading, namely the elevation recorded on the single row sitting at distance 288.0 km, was 109.90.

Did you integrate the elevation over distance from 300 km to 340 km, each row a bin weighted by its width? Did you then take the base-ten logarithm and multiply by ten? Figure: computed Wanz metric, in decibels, 36.2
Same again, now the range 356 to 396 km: 35.5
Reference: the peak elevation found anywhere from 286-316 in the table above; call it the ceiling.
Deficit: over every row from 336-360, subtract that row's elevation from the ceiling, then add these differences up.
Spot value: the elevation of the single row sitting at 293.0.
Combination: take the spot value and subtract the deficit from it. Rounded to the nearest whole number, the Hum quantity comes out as 61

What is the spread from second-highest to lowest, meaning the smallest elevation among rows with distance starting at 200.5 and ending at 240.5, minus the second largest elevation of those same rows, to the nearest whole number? -33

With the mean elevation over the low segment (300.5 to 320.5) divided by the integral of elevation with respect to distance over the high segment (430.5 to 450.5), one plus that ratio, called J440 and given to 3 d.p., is 1.043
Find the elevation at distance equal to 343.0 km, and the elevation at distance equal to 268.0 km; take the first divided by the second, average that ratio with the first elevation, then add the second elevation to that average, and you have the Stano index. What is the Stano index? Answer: 178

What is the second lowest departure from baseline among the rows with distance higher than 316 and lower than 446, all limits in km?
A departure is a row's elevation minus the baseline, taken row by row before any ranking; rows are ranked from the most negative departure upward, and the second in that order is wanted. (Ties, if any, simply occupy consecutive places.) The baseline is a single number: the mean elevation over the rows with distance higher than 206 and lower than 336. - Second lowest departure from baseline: -56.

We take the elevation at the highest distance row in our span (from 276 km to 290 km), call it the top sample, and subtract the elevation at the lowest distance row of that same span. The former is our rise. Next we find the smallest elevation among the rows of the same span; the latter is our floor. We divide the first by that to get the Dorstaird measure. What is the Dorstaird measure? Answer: 0.038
